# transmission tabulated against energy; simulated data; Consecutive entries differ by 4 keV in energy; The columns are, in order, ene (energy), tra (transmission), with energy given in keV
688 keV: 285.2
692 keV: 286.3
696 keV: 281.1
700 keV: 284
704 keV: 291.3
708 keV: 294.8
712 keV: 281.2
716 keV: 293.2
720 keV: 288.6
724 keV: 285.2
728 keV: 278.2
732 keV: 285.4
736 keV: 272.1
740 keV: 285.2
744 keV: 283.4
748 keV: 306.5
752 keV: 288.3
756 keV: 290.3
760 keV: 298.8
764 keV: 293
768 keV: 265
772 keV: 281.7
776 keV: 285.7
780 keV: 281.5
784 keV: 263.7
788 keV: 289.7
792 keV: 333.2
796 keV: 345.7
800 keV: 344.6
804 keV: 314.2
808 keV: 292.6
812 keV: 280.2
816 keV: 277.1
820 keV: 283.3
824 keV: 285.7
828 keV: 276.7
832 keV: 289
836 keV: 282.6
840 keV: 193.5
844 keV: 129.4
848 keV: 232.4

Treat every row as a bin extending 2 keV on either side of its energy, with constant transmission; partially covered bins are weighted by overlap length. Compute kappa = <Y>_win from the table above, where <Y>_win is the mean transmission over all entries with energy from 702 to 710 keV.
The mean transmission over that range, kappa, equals 293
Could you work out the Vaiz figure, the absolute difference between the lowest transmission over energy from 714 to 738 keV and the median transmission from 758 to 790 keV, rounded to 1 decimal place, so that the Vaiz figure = 11.6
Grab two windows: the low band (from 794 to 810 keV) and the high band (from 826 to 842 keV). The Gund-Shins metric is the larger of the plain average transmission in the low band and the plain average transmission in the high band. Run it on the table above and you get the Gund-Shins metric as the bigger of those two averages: 324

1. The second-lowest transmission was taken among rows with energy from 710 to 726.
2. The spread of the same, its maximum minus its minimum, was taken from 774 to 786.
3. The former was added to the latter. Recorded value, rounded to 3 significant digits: 307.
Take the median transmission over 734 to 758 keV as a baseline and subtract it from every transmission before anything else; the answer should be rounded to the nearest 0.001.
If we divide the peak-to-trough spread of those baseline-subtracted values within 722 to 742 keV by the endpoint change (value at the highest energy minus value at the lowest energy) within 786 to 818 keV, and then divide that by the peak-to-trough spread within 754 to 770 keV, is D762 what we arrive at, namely -0.031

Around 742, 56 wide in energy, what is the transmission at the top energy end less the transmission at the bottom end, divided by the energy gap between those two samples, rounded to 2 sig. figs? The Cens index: -0.54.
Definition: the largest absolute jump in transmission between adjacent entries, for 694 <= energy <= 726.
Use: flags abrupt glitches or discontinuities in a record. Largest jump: 14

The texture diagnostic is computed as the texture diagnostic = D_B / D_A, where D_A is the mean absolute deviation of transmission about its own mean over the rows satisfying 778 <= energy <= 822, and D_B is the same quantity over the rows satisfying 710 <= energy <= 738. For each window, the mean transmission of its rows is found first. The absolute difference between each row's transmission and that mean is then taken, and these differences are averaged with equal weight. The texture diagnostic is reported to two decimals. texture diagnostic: 0.22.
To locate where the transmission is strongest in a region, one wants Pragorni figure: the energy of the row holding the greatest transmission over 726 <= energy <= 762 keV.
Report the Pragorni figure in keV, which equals 748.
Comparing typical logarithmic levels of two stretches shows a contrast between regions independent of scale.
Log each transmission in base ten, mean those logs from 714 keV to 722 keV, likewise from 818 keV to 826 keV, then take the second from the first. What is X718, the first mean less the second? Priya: 0.010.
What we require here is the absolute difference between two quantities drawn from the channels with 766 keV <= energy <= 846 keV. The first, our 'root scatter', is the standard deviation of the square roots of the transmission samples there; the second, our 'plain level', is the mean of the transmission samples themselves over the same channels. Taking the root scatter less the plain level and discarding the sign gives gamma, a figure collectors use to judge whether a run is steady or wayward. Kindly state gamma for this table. 278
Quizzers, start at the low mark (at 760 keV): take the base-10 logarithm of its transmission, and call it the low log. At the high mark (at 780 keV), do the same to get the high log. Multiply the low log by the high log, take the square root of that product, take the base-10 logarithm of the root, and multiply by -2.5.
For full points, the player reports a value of -0.978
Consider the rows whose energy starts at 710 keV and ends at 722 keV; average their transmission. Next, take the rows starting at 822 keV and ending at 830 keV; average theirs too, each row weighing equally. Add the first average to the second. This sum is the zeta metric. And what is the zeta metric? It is 569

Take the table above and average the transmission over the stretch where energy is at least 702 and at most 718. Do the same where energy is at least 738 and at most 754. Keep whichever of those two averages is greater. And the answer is 291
